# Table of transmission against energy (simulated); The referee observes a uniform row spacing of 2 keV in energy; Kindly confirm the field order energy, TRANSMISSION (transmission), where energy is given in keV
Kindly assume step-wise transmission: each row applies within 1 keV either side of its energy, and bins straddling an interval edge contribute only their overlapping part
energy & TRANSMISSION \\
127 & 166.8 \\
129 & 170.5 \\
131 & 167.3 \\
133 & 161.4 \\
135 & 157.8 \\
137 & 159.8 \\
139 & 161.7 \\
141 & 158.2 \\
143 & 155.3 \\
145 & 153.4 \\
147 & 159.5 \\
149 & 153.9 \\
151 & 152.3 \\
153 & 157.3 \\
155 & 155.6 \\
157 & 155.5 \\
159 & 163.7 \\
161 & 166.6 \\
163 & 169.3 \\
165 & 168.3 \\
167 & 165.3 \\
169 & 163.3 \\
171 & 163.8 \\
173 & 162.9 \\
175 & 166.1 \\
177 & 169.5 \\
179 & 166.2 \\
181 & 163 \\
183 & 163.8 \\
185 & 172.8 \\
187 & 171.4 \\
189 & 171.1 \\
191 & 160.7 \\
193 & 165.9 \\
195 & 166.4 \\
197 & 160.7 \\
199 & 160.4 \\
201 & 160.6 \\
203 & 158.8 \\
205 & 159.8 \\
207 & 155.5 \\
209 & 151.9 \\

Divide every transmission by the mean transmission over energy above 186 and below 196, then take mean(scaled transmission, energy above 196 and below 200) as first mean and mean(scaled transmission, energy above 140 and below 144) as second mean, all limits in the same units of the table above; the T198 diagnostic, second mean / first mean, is 0.976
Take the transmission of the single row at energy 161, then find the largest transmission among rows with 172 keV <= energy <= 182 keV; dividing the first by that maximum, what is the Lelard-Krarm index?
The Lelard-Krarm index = 0.98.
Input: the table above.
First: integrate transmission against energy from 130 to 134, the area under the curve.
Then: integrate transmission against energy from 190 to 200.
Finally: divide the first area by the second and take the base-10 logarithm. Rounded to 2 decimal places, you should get -0.39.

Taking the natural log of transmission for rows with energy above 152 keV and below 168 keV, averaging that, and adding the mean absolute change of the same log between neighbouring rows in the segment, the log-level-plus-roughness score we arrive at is 5.11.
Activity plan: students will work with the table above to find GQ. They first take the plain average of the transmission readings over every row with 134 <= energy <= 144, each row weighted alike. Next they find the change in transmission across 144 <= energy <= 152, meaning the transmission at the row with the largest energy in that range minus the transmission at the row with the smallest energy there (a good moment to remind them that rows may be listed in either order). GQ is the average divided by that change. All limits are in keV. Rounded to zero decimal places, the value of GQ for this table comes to -144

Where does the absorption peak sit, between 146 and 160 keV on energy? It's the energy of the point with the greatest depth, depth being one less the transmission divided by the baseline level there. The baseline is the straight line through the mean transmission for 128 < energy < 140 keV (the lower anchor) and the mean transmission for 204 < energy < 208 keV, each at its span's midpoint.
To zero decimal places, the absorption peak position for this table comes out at 151 keV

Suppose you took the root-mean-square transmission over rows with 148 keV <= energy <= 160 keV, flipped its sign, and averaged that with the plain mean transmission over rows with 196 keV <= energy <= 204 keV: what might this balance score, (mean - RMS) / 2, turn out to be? 1.8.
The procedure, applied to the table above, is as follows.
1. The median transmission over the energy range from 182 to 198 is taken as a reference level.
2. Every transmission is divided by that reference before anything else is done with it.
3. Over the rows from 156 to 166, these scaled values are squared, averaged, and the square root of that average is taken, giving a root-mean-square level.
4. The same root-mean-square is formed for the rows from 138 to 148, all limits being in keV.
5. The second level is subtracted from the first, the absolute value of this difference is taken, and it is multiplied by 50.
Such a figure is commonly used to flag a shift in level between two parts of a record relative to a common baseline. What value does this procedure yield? 2.1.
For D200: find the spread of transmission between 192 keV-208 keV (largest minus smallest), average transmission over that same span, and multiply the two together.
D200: 1755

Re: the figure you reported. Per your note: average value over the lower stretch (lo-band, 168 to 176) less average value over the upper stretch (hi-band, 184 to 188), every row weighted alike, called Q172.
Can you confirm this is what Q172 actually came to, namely -8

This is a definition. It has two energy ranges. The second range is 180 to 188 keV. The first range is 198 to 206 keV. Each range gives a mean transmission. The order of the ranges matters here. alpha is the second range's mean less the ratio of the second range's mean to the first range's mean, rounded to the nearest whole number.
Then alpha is 167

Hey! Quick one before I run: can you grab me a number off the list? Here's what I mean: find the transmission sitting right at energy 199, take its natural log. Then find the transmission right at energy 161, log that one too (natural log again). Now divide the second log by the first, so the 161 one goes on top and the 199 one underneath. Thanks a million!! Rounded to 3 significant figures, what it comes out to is 1.01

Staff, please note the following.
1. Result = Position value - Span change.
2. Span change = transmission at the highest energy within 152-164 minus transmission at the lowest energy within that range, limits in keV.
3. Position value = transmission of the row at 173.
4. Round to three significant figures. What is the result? 151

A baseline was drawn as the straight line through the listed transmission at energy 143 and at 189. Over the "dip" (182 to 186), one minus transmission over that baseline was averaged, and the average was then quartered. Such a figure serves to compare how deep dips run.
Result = 0.0016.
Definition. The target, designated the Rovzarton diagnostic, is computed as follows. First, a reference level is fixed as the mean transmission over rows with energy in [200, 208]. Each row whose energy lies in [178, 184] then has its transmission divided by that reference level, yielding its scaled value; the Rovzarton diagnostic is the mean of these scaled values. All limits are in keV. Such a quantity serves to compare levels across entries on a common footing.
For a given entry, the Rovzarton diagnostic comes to 1.04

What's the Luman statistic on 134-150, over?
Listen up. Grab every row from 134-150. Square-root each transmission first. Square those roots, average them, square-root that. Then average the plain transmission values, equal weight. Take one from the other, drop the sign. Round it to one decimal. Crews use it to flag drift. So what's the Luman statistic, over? 144.9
